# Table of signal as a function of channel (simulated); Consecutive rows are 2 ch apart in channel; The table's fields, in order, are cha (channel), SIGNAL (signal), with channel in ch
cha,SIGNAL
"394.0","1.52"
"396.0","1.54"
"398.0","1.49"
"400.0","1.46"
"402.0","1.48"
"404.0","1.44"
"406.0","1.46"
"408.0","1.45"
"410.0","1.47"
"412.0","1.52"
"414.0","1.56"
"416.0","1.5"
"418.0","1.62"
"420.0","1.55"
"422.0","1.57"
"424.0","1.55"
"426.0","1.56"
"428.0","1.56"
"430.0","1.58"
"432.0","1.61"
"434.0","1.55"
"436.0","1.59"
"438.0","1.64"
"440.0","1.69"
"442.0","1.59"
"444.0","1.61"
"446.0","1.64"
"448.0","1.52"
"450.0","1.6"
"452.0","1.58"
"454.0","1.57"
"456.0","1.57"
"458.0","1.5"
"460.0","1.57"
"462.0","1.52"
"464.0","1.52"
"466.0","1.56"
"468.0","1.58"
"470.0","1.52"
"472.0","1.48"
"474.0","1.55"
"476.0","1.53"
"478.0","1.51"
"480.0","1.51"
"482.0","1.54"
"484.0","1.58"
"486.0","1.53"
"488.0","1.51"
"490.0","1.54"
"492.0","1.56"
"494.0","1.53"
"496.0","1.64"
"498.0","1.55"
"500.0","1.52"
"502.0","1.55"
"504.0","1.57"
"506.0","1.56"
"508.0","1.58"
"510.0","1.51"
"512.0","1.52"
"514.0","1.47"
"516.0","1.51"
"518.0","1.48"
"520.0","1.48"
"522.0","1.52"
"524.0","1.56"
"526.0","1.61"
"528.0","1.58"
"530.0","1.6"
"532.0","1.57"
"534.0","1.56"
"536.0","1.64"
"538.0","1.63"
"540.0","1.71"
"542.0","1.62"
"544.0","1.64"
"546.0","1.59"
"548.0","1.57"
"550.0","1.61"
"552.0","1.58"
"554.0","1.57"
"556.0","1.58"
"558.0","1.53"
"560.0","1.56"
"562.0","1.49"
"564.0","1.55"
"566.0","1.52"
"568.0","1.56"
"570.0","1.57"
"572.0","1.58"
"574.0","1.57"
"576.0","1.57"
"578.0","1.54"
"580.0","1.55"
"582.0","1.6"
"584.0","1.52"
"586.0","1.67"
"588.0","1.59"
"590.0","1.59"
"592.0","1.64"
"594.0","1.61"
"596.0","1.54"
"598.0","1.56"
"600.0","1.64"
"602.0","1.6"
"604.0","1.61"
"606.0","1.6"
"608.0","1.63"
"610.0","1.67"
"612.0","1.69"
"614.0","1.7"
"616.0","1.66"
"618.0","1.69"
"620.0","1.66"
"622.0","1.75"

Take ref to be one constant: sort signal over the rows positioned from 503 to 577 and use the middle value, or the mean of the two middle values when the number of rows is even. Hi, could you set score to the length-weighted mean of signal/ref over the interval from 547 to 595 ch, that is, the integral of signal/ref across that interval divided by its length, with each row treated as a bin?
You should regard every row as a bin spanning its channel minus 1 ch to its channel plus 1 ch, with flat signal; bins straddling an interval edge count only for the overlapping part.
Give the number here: 1.001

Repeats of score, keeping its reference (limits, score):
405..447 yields 0.997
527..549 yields 1.025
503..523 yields 0.968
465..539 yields 0.985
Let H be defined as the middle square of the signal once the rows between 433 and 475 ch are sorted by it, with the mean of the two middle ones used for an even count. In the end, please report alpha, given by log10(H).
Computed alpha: 0.392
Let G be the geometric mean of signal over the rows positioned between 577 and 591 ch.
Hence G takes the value 1.58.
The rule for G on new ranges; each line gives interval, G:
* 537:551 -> 1.62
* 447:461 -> 1.56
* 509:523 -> 1.50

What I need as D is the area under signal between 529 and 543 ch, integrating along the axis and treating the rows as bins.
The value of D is 22.7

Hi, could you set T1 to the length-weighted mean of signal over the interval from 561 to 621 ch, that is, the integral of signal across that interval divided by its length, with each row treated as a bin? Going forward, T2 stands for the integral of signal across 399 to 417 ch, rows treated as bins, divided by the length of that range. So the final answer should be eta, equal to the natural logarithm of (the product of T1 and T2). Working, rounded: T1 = 1.60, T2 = 1.48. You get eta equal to 0.86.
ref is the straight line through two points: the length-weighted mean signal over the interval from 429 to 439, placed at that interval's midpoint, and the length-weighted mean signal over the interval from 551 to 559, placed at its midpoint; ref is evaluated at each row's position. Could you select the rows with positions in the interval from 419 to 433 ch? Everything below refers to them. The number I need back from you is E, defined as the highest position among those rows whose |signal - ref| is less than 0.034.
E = 432.0 ch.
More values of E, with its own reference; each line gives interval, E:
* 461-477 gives 468.0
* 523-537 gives 534.0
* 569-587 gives 580.0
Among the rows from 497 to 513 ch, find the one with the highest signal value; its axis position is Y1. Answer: 508.0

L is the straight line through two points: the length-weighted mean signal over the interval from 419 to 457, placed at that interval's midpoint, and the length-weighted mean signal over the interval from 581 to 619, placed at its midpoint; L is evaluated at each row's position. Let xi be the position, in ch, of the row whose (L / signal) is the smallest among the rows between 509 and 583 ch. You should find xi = 540.0 ch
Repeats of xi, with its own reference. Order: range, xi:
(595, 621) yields 614.0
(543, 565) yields 544.0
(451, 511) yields 496.0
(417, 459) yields 440.0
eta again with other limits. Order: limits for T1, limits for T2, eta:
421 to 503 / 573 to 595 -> 0.91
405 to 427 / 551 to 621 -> 0.89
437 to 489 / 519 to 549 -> 0.91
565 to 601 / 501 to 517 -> 0.88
